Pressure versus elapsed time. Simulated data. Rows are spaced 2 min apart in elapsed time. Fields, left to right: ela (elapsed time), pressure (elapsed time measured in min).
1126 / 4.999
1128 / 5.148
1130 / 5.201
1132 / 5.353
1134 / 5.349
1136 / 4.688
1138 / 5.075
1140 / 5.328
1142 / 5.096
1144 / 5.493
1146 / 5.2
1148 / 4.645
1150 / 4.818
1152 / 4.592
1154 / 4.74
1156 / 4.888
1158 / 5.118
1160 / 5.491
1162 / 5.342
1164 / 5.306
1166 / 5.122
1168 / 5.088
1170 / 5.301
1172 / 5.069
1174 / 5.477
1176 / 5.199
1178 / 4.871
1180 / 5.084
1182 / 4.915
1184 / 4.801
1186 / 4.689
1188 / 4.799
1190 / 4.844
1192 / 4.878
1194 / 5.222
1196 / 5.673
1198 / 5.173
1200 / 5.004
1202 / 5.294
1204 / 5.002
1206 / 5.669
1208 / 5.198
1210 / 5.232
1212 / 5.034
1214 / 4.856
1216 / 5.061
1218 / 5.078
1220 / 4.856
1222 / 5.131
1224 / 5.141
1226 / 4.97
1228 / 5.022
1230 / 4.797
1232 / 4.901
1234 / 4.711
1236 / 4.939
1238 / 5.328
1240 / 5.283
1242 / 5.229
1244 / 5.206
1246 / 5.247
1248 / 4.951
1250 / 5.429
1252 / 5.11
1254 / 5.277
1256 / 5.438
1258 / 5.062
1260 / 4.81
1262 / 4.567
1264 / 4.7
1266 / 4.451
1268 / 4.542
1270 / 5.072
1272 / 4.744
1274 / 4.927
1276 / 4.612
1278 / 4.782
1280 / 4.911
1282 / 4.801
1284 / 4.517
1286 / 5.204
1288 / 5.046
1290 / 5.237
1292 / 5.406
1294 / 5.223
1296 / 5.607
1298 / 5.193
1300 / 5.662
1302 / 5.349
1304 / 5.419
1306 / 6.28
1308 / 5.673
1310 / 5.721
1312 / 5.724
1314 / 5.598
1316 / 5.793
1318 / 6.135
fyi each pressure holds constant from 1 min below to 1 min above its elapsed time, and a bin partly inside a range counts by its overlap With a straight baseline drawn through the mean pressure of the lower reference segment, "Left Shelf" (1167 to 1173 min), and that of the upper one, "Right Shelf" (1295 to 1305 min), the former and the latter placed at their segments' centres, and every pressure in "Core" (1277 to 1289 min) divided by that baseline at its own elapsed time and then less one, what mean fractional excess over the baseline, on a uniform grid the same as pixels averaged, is -0.10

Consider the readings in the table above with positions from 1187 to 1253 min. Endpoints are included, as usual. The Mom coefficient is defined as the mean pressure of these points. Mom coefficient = 5.10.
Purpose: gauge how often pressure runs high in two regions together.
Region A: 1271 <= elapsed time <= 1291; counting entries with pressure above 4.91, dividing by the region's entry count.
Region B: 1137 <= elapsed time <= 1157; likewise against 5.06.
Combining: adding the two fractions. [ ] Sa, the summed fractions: 1.00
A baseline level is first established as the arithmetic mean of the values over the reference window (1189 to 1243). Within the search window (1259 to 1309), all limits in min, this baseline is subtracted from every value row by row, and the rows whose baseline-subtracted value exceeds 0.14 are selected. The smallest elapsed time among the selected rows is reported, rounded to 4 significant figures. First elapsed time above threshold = 1290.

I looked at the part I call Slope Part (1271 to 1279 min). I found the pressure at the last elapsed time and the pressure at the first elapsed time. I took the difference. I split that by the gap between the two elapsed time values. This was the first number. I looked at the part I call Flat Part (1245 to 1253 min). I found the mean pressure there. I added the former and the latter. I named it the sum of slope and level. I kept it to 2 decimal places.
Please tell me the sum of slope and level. 5.19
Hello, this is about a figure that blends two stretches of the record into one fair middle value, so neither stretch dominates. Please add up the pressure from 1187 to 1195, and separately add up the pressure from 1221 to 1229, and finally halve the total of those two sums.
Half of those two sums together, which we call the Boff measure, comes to 20.00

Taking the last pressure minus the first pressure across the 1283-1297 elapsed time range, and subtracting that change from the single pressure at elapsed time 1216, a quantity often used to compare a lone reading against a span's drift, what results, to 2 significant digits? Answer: 4.0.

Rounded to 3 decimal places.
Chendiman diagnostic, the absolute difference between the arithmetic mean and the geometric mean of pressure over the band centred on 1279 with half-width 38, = 0.016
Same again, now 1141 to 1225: 0.006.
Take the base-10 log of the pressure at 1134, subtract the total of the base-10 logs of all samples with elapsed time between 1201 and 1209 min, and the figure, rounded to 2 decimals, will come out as -2.16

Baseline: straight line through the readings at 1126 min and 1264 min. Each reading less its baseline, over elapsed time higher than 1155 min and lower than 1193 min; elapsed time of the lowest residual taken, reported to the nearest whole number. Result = 1186 min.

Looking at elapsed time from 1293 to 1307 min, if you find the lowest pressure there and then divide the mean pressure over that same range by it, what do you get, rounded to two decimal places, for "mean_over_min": 1.07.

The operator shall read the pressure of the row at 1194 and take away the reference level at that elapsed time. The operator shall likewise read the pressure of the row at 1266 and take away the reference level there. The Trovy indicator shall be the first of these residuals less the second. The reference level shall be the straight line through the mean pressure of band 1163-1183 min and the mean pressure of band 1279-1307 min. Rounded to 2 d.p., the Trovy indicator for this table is 0.85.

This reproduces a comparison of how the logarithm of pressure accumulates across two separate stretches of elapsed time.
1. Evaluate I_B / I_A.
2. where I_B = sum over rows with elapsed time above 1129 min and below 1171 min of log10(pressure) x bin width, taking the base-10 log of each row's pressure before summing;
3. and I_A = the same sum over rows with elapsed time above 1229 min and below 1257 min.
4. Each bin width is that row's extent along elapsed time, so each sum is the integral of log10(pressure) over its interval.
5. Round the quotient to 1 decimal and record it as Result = 1.5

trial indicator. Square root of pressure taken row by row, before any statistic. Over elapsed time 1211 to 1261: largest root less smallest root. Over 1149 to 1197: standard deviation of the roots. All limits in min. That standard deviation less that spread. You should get -0.10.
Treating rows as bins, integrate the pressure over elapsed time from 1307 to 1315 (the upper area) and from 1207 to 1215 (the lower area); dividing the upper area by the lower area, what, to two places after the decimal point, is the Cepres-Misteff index 1.12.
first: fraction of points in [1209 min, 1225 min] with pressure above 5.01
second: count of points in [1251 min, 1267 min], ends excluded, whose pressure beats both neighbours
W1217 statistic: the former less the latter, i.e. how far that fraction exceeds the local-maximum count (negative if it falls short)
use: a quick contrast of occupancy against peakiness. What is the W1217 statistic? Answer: -1.25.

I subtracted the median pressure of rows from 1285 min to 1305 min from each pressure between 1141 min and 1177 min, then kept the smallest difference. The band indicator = -0.70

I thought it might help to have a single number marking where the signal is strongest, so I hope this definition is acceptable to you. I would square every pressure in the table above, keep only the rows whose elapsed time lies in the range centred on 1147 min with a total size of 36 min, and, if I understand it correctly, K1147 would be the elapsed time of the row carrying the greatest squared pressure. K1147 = 1144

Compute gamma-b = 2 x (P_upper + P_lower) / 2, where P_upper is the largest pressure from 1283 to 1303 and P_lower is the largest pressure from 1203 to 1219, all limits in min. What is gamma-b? 11.3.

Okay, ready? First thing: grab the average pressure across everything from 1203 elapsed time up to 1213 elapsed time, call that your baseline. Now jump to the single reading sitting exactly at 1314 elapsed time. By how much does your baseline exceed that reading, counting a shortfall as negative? -0.4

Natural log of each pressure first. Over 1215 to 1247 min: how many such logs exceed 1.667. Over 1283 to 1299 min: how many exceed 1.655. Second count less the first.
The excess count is 2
